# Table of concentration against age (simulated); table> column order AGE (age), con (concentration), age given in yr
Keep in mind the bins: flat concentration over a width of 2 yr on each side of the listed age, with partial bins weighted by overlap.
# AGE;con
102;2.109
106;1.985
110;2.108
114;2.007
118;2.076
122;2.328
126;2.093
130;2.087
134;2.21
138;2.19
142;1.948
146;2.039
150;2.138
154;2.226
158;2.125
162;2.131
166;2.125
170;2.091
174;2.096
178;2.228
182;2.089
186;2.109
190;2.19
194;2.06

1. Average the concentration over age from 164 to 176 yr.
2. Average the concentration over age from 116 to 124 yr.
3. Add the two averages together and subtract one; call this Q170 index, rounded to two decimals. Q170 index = 3.31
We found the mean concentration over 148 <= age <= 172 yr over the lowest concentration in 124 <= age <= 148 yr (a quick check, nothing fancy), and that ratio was 1.10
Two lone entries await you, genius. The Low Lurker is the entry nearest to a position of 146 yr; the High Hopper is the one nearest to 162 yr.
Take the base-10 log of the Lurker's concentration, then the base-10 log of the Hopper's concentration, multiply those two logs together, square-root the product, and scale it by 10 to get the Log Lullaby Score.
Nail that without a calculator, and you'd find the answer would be 3.19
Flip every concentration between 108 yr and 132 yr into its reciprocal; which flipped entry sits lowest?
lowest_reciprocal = 0.430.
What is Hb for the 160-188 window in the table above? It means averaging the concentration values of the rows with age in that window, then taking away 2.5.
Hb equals -0.38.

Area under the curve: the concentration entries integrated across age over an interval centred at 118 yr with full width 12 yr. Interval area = 26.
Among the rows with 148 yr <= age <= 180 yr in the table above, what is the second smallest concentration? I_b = 2.096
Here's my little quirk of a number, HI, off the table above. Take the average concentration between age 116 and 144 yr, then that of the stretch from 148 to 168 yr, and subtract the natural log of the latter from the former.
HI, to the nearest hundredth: 1.37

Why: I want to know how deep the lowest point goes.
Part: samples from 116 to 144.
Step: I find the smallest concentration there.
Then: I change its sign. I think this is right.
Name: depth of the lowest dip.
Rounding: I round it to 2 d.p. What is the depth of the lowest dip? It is -1.95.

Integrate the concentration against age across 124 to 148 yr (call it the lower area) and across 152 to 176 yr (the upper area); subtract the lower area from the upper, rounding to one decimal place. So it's 0.9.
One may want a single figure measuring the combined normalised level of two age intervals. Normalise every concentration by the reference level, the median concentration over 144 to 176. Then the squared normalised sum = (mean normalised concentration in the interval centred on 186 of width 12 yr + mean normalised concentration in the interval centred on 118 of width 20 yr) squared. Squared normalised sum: 4.00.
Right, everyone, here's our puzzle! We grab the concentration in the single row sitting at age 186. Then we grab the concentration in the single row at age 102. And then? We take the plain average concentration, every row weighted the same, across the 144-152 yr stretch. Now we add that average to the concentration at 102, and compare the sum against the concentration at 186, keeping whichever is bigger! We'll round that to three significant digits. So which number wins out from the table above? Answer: 4.20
